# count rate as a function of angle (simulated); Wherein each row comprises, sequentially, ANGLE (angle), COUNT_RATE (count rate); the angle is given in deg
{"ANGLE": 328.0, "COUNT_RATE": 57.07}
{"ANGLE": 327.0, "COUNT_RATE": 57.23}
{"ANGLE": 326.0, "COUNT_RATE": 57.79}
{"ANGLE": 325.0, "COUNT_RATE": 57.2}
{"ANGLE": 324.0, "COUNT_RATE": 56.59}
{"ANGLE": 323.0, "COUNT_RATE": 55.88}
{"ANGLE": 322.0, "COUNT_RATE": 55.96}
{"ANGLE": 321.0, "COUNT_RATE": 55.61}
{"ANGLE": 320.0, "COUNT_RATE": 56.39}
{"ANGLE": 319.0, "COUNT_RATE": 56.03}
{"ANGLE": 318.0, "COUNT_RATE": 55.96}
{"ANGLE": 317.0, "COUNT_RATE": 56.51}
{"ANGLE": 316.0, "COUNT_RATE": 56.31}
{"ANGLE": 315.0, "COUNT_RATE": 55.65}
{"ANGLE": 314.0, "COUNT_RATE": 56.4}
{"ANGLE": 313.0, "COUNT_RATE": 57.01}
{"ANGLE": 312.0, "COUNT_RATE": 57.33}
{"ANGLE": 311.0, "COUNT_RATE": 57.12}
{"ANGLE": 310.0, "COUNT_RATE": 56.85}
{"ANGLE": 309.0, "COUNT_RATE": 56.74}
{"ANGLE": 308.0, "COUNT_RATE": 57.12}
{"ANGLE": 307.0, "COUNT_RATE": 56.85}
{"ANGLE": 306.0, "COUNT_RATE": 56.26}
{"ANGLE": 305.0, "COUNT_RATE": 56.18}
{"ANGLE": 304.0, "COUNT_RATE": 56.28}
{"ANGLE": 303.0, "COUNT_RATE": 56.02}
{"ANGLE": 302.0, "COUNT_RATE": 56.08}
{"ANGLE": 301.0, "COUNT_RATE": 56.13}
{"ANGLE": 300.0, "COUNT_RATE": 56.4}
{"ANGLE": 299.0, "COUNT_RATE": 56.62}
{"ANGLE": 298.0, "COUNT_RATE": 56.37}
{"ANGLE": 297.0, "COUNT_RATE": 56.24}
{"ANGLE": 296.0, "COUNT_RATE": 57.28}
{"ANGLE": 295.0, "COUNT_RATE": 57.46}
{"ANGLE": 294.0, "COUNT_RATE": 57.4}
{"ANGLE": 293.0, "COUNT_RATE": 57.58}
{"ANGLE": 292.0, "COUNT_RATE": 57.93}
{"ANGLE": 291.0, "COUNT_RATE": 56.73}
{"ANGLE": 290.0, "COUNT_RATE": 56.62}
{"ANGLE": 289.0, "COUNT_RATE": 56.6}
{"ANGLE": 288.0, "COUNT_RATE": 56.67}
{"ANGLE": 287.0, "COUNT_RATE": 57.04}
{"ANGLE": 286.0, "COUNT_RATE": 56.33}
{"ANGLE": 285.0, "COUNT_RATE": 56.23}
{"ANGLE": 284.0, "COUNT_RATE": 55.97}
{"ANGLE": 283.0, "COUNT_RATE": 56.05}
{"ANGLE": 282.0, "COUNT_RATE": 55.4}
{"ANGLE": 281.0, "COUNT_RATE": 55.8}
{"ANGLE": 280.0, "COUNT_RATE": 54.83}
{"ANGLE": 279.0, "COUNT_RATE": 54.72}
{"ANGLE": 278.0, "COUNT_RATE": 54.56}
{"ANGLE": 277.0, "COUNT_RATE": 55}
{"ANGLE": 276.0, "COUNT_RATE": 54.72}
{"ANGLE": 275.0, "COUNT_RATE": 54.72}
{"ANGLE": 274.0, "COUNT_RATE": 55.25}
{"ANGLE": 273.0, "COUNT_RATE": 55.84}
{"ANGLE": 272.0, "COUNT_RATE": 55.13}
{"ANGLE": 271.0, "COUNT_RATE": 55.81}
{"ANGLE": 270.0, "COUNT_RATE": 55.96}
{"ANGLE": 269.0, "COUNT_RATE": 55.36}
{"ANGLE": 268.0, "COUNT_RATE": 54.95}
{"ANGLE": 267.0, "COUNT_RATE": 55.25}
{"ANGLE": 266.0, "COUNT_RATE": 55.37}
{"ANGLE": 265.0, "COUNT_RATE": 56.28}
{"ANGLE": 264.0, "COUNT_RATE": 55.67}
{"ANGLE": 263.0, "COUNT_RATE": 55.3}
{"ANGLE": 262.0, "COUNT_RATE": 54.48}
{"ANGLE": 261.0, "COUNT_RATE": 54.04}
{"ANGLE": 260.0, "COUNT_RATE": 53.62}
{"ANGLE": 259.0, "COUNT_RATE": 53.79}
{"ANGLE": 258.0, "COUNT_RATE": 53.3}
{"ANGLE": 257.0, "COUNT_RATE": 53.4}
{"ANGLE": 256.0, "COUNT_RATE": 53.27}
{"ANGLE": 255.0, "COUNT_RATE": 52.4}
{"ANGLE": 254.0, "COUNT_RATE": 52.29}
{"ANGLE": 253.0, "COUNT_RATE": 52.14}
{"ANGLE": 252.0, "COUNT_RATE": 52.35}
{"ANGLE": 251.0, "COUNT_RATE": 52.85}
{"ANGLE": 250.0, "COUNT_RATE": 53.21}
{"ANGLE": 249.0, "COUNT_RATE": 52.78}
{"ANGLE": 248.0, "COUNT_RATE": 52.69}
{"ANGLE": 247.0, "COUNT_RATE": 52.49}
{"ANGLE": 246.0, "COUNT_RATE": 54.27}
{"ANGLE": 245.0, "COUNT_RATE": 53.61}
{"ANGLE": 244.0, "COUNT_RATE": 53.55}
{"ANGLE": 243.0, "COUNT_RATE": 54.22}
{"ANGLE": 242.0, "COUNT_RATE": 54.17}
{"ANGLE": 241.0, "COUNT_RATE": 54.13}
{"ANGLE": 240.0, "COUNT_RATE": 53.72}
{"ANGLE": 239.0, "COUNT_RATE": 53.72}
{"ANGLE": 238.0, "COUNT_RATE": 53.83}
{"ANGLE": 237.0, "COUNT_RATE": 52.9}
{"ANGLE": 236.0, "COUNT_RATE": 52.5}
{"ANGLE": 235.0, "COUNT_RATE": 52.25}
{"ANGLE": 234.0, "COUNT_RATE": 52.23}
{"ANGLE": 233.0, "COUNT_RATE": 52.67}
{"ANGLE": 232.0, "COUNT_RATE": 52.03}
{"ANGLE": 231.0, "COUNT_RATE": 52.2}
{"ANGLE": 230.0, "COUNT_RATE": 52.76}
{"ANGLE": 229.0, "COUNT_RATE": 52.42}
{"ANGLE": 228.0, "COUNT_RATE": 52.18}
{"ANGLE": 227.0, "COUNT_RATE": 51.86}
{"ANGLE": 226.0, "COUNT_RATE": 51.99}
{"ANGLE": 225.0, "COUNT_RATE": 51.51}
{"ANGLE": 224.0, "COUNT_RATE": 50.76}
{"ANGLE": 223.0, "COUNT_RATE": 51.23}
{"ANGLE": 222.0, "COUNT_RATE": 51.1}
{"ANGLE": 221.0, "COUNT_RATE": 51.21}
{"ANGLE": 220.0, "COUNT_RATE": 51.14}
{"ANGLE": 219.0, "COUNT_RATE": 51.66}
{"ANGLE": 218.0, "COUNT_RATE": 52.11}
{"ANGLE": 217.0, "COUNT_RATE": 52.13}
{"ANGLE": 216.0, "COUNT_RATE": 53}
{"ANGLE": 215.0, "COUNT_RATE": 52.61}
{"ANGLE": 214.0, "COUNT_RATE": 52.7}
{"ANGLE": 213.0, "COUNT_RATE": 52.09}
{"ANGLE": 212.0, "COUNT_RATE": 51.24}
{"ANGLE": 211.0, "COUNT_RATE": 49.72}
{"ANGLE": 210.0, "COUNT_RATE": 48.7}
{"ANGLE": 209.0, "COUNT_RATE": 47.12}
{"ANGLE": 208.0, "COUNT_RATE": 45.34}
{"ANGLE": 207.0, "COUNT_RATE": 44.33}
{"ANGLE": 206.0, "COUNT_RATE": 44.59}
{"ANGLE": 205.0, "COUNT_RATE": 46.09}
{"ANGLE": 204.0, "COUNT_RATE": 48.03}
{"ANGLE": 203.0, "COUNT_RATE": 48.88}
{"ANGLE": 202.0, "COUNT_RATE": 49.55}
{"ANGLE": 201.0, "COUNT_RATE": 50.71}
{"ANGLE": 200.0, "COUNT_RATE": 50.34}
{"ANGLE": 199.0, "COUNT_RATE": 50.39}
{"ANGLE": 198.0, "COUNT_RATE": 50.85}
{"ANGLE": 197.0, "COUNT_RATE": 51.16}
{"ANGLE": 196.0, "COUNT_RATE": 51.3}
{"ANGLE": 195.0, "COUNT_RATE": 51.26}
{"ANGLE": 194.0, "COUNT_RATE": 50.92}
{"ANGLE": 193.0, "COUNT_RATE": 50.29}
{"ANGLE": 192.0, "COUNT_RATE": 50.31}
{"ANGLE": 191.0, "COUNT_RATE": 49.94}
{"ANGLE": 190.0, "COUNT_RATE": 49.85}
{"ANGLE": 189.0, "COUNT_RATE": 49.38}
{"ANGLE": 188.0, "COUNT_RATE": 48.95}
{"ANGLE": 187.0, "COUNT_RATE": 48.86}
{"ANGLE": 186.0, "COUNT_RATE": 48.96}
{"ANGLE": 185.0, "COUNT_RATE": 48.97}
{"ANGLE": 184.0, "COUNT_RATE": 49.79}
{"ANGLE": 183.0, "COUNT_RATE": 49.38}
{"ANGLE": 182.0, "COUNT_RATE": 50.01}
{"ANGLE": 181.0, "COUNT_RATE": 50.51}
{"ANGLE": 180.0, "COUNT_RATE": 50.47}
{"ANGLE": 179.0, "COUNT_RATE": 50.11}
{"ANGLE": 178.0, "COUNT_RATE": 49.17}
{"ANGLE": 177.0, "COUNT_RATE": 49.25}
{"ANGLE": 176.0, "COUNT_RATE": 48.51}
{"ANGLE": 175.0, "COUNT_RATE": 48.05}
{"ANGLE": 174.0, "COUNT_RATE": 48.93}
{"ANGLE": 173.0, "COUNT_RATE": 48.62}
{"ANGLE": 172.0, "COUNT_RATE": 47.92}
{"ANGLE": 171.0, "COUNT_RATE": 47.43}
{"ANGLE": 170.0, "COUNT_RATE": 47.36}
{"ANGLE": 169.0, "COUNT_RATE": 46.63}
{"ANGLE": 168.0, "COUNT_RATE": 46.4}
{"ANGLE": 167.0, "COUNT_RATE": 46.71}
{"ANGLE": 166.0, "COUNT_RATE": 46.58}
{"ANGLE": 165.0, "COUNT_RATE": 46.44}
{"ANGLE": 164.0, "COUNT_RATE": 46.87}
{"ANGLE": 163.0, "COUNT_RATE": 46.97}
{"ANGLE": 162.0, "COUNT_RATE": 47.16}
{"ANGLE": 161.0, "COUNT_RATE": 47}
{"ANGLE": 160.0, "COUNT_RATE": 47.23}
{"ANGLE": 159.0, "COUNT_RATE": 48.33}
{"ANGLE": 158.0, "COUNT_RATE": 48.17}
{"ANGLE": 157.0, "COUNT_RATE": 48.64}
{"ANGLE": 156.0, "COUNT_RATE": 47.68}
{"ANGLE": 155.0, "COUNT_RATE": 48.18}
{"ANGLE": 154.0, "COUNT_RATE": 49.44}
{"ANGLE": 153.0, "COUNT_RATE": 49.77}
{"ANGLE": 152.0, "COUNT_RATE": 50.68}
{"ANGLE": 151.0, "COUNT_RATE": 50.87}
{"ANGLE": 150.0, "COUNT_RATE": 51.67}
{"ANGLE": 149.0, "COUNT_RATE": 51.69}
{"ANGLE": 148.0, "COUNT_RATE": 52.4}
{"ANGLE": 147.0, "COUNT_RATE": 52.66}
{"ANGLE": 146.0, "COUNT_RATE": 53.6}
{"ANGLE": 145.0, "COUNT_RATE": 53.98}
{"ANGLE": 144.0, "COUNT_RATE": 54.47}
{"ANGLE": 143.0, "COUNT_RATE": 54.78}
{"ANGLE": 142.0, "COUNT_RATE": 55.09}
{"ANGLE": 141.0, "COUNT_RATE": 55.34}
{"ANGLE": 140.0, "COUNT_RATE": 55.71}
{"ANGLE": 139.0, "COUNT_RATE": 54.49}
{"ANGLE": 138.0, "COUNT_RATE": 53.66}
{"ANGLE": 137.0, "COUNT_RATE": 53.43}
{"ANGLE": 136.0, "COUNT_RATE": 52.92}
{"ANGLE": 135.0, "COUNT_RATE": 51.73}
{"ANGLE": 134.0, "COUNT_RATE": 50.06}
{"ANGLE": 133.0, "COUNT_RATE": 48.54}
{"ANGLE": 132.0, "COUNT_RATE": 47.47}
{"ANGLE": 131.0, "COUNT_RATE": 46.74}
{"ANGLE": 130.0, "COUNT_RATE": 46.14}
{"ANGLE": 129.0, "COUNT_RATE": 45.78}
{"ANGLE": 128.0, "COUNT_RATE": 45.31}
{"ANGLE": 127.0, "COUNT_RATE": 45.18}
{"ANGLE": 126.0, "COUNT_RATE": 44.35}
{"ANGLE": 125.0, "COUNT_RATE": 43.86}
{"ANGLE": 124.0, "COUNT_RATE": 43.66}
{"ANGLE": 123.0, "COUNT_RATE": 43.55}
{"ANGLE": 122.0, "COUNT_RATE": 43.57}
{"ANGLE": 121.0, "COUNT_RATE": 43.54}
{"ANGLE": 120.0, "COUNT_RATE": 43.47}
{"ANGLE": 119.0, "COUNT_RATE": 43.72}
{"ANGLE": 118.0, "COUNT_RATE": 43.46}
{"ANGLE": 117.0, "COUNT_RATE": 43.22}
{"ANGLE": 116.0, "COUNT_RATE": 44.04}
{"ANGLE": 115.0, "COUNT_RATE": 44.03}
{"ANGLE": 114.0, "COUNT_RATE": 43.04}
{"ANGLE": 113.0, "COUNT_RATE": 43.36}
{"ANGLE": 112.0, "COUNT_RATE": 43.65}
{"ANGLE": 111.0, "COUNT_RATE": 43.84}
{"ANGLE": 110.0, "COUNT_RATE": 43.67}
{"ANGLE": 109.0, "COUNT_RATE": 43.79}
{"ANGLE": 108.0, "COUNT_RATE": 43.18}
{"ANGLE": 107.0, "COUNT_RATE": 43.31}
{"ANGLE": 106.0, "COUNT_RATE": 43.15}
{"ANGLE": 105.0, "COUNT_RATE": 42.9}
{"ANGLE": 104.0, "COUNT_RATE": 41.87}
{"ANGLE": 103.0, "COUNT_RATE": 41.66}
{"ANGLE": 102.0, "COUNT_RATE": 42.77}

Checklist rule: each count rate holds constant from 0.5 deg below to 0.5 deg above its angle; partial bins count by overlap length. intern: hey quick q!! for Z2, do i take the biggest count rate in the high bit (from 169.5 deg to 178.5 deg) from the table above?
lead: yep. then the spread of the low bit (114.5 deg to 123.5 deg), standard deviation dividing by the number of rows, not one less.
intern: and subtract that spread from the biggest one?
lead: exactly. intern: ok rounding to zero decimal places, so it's 49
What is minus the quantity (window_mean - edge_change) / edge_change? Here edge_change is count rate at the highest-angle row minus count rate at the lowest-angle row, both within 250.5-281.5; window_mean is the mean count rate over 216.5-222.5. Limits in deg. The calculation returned -16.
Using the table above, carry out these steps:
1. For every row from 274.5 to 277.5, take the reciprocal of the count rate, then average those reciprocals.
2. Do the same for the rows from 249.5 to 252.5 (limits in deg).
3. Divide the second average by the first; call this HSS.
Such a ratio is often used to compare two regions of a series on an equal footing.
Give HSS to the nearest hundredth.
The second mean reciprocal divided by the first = 1.04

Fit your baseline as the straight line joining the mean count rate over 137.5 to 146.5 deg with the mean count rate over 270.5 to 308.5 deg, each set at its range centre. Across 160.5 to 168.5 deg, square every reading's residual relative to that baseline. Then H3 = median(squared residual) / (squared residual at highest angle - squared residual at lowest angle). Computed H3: 6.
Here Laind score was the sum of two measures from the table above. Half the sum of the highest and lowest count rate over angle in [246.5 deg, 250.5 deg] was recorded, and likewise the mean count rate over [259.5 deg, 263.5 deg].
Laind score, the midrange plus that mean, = 107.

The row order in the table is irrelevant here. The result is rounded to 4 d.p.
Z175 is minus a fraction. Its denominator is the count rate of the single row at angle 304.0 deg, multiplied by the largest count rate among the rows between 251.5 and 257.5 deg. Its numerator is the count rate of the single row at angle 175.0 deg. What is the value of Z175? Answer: -0.0160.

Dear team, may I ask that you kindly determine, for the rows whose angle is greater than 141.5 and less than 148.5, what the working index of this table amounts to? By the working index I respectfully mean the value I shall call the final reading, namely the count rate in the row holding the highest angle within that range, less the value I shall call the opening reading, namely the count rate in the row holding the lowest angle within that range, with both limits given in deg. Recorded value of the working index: -2.7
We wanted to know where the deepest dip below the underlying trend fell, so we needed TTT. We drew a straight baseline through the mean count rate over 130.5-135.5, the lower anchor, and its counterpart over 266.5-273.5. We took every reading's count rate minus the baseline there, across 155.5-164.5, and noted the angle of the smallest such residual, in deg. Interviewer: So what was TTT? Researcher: 164.0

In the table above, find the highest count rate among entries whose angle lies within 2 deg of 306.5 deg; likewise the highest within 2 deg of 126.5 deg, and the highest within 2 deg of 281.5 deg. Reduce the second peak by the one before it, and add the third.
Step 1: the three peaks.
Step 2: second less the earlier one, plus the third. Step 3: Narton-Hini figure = 44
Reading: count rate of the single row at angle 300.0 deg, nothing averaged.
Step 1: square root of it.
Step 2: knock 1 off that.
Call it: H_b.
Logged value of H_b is 6.51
